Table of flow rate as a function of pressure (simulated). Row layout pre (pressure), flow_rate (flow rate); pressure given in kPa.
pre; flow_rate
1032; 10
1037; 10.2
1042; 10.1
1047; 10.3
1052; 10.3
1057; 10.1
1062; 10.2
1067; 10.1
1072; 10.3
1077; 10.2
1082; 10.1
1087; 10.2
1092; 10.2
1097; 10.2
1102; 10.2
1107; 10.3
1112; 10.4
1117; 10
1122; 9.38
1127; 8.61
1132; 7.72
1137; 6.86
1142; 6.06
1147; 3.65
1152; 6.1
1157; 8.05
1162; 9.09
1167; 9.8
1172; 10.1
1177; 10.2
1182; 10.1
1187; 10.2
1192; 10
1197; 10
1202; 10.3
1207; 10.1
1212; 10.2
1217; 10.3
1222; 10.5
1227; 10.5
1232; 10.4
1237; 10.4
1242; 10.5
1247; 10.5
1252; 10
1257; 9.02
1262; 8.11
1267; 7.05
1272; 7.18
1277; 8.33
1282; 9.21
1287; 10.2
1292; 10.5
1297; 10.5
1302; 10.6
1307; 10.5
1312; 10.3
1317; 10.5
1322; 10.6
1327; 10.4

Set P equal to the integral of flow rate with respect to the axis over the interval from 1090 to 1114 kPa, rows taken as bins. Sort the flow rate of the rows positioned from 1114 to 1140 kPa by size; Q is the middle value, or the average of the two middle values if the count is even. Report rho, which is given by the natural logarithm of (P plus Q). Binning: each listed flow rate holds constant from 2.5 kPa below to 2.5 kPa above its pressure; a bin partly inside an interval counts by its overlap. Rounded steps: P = 246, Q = 8.6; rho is 5.54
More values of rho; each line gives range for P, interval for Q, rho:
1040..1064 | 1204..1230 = 5.54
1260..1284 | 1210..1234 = 5.30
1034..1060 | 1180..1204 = 5.62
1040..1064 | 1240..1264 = 5.54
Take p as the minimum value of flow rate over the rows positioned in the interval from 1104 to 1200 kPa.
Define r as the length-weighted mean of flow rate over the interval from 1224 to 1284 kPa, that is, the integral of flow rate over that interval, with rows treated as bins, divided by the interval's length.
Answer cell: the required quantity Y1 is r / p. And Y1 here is 2.5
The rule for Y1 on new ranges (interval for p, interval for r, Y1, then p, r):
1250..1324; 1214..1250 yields 1.5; 7.05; 10.4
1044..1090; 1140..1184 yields 0.8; 10.1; 8.1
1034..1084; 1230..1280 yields 0.9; 10.1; 9.1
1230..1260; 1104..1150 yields 0.9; 9.02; 8.1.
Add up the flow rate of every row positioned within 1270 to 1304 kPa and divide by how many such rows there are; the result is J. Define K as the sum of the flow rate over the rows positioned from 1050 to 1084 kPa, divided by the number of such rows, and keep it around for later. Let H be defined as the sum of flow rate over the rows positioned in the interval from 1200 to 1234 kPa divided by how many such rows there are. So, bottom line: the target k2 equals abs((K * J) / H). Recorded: 9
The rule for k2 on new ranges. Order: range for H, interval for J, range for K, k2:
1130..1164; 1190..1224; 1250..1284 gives 13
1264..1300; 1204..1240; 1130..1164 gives 8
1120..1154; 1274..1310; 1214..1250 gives 15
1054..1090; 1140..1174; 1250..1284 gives 6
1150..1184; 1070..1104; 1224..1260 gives 11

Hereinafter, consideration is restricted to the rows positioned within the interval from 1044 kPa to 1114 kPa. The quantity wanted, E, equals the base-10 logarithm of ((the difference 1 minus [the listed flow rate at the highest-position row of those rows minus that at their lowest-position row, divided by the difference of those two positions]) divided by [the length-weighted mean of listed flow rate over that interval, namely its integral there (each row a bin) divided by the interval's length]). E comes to -1.010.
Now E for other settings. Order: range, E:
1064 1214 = -0.968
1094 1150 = -0.875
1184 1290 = -0.986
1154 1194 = -1.009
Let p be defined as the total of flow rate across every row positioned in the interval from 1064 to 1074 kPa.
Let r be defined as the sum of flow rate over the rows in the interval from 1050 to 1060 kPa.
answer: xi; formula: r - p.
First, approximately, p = 20.4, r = 20.4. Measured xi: 0.0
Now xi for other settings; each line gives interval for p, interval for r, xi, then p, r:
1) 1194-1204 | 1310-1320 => 0.5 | 20.3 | 20.8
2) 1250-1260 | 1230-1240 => 1.8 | 19.0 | 20.8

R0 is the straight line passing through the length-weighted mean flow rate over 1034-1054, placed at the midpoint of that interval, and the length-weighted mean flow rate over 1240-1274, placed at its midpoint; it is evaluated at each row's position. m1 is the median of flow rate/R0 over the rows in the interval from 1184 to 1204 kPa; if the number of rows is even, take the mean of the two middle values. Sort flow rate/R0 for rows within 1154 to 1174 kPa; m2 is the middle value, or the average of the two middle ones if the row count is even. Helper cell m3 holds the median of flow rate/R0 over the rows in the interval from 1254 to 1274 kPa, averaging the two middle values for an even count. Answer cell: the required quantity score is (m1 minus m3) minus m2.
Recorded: -0.78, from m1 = 1.08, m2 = 1.00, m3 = 0.86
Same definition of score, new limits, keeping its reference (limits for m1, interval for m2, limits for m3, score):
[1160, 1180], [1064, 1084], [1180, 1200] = -1.04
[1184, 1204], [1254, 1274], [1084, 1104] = -0.81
